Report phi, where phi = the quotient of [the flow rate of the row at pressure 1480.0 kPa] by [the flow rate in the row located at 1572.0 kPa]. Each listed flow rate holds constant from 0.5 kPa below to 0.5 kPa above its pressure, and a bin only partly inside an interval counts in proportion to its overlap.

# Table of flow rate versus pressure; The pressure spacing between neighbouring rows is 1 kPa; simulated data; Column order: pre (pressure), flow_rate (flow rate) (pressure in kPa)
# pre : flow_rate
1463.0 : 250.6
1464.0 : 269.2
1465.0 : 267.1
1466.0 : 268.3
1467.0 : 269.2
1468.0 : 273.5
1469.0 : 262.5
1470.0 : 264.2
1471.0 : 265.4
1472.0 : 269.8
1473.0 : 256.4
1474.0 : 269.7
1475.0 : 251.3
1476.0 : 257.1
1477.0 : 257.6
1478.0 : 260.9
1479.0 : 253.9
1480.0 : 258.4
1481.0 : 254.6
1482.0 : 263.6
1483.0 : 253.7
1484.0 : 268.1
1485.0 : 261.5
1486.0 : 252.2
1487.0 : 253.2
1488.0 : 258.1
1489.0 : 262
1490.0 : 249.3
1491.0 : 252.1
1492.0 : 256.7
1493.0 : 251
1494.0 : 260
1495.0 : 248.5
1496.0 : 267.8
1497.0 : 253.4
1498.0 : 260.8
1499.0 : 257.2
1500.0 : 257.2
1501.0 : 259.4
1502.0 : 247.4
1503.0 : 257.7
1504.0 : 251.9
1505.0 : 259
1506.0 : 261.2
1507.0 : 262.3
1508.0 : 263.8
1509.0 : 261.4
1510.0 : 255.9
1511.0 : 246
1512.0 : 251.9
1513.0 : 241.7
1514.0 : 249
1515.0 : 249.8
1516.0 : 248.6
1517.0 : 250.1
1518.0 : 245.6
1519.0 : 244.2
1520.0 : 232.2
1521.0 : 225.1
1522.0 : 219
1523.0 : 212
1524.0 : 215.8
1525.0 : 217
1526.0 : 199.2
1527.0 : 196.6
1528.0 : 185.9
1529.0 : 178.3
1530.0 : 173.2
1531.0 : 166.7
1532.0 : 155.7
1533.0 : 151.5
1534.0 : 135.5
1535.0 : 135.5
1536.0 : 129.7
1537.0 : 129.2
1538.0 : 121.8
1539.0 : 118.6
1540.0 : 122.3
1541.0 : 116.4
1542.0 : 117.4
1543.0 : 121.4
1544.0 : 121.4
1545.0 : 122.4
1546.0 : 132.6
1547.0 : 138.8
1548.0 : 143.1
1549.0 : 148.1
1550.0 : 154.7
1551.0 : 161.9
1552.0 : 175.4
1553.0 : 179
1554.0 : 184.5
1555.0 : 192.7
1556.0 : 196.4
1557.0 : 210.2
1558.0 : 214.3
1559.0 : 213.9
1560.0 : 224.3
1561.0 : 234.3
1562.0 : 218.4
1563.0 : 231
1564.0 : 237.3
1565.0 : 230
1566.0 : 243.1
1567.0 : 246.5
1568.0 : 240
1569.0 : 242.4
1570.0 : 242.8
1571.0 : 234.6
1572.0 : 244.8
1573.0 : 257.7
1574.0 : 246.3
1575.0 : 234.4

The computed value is 1.1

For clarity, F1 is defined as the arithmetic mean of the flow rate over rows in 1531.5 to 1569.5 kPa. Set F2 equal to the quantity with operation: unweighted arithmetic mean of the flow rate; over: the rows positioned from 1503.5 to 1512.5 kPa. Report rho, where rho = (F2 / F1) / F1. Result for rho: 0.009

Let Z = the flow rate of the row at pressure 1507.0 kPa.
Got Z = 262.3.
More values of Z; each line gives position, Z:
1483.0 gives 253.7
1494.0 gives 260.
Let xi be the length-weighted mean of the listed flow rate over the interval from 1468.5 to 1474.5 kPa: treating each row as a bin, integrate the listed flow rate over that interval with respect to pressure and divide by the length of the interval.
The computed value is 265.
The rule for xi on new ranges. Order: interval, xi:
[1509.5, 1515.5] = 249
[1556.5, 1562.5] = 219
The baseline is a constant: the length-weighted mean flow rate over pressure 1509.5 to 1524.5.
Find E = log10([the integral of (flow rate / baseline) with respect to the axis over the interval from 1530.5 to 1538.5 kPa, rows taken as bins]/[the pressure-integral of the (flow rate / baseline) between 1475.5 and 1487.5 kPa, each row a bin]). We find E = -0.439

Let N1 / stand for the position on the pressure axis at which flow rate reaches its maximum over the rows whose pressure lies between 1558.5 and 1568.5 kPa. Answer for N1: 1567.0 kPa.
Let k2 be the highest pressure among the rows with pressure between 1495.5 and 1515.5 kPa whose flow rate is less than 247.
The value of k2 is 1513.0 kPa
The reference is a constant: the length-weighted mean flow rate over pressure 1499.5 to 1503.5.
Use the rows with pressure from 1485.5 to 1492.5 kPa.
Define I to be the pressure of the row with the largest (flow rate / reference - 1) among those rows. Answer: 1489.0 kPa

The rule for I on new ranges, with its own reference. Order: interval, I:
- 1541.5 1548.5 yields 1548.0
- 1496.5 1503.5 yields 1498.0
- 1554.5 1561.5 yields 1561.0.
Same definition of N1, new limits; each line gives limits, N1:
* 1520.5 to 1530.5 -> 1521.0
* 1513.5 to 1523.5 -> 1517.0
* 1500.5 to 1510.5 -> 1508.0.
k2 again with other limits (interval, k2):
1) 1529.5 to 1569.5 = 1569.0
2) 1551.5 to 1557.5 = 1557.0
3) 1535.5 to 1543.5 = 1543.0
